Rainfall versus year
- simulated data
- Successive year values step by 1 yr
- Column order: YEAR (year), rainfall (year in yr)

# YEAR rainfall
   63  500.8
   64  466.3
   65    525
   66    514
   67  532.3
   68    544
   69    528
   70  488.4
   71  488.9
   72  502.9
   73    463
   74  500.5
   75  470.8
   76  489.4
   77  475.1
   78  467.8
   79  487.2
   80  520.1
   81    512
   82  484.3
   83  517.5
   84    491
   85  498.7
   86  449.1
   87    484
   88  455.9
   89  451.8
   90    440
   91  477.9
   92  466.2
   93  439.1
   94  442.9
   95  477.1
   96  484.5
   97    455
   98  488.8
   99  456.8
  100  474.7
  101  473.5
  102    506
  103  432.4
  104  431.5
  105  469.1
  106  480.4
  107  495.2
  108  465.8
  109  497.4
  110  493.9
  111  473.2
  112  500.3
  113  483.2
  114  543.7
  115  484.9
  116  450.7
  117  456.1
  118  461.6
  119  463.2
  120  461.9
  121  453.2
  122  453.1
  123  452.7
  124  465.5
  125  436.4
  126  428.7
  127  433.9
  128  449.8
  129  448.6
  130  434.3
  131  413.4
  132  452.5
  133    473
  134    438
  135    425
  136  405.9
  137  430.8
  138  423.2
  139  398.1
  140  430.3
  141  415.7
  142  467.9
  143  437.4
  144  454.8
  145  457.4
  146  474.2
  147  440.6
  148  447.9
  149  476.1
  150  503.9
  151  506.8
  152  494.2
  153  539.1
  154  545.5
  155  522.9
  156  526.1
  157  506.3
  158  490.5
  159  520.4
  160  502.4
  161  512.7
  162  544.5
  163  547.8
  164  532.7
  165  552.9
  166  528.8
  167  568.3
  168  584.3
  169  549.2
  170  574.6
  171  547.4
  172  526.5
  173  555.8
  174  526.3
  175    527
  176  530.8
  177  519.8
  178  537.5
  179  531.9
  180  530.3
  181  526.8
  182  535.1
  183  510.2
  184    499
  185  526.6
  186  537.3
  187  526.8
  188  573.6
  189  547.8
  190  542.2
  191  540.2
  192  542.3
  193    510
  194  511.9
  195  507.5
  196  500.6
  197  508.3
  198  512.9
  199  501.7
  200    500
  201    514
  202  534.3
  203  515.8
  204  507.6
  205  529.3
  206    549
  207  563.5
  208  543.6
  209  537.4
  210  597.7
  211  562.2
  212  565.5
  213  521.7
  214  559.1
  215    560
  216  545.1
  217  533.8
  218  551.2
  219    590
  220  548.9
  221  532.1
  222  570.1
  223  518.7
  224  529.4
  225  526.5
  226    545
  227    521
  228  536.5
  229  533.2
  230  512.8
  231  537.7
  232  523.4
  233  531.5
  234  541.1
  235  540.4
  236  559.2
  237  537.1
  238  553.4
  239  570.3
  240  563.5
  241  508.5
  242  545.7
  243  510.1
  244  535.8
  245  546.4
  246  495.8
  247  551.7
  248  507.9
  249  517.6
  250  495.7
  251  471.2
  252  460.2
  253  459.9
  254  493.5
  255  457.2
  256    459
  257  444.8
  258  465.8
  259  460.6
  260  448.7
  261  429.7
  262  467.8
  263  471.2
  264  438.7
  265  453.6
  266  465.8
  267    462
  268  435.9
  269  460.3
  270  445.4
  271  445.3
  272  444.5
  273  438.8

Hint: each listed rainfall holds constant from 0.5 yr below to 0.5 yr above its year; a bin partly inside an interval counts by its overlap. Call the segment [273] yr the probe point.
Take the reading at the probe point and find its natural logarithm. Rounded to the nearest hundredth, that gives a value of 6.08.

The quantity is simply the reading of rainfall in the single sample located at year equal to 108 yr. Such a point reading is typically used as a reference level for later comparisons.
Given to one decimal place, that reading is 465.8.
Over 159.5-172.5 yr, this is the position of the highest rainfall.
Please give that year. 168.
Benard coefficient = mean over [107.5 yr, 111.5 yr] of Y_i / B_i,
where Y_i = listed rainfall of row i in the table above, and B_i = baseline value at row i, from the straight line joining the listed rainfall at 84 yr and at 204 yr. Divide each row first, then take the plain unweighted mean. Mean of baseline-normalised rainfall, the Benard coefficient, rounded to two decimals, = 0.98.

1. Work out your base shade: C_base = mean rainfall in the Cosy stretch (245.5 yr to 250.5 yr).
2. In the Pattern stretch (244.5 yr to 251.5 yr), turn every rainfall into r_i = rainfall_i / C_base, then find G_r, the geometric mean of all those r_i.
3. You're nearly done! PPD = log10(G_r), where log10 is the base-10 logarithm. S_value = -0.002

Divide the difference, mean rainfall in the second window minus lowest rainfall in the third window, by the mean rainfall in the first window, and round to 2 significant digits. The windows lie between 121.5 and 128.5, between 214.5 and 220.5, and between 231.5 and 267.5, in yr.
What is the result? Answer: 0.28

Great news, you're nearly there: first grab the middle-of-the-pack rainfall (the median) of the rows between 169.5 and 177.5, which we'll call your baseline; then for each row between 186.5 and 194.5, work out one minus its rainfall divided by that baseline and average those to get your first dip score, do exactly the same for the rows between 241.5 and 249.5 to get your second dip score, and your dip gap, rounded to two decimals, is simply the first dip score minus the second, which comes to -0.02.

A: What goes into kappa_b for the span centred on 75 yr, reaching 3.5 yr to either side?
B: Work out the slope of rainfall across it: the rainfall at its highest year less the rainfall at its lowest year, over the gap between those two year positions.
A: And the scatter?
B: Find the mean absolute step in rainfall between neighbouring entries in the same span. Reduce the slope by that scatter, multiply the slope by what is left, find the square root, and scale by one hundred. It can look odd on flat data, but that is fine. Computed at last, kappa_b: 1334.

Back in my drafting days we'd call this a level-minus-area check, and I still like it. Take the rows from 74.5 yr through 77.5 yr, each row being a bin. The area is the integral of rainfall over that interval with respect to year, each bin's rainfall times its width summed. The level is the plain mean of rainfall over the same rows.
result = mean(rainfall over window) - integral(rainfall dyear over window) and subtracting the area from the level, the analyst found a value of -957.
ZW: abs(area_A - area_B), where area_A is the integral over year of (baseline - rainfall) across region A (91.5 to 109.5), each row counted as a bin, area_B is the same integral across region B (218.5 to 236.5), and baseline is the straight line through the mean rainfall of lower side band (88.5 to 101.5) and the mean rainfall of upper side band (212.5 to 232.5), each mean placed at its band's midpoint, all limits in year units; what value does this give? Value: 103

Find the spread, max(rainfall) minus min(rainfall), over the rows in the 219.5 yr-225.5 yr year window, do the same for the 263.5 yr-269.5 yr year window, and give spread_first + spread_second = 81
